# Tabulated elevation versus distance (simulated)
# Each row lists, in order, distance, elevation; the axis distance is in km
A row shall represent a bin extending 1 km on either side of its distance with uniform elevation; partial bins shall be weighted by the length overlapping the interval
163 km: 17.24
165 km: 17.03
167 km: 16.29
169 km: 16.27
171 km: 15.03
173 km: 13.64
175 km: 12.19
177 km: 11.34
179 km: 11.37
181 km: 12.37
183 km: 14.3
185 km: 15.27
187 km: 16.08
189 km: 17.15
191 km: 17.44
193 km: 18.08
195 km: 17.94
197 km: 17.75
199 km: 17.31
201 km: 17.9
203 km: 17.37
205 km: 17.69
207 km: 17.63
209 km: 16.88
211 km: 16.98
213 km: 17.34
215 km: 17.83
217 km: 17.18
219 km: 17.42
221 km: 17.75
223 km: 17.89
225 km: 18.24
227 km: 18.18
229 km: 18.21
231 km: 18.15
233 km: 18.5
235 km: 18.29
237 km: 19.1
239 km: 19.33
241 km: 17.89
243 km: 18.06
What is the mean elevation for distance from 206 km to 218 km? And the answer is 17.3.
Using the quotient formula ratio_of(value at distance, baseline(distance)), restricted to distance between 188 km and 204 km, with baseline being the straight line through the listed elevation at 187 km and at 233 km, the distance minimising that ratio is 203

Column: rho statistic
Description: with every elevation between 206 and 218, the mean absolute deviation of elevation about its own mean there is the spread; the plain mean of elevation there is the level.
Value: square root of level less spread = 4.12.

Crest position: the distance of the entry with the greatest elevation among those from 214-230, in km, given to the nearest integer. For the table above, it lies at 225 km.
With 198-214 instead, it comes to 201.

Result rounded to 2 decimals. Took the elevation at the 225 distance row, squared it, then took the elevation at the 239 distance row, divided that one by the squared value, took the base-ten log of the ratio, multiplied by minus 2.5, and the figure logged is 3.09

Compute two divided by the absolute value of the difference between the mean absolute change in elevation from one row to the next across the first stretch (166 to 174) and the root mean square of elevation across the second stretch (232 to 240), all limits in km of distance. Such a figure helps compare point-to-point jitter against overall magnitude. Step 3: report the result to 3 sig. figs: 0.112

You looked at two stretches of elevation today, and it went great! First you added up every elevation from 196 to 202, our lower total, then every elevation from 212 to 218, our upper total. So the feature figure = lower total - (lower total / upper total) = 52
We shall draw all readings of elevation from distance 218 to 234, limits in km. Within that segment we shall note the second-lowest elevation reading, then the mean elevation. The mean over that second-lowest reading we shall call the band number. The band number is 1.02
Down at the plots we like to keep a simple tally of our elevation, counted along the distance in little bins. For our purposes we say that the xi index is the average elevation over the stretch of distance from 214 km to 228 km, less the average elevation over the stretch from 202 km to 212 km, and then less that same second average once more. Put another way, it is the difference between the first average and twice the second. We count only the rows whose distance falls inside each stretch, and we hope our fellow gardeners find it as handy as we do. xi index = -16.8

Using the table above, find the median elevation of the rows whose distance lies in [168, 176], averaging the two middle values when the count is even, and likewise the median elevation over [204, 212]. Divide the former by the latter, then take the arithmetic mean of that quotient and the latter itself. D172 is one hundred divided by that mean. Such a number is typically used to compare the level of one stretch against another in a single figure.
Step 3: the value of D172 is 11.0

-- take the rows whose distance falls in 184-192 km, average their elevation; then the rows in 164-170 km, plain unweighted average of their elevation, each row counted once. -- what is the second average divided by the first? 1.00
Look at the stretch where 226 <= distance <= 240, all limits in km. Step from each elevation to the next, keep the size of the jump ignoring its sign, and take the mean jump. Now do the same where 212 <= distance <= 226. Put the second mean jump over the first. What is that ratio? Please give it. 1.3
